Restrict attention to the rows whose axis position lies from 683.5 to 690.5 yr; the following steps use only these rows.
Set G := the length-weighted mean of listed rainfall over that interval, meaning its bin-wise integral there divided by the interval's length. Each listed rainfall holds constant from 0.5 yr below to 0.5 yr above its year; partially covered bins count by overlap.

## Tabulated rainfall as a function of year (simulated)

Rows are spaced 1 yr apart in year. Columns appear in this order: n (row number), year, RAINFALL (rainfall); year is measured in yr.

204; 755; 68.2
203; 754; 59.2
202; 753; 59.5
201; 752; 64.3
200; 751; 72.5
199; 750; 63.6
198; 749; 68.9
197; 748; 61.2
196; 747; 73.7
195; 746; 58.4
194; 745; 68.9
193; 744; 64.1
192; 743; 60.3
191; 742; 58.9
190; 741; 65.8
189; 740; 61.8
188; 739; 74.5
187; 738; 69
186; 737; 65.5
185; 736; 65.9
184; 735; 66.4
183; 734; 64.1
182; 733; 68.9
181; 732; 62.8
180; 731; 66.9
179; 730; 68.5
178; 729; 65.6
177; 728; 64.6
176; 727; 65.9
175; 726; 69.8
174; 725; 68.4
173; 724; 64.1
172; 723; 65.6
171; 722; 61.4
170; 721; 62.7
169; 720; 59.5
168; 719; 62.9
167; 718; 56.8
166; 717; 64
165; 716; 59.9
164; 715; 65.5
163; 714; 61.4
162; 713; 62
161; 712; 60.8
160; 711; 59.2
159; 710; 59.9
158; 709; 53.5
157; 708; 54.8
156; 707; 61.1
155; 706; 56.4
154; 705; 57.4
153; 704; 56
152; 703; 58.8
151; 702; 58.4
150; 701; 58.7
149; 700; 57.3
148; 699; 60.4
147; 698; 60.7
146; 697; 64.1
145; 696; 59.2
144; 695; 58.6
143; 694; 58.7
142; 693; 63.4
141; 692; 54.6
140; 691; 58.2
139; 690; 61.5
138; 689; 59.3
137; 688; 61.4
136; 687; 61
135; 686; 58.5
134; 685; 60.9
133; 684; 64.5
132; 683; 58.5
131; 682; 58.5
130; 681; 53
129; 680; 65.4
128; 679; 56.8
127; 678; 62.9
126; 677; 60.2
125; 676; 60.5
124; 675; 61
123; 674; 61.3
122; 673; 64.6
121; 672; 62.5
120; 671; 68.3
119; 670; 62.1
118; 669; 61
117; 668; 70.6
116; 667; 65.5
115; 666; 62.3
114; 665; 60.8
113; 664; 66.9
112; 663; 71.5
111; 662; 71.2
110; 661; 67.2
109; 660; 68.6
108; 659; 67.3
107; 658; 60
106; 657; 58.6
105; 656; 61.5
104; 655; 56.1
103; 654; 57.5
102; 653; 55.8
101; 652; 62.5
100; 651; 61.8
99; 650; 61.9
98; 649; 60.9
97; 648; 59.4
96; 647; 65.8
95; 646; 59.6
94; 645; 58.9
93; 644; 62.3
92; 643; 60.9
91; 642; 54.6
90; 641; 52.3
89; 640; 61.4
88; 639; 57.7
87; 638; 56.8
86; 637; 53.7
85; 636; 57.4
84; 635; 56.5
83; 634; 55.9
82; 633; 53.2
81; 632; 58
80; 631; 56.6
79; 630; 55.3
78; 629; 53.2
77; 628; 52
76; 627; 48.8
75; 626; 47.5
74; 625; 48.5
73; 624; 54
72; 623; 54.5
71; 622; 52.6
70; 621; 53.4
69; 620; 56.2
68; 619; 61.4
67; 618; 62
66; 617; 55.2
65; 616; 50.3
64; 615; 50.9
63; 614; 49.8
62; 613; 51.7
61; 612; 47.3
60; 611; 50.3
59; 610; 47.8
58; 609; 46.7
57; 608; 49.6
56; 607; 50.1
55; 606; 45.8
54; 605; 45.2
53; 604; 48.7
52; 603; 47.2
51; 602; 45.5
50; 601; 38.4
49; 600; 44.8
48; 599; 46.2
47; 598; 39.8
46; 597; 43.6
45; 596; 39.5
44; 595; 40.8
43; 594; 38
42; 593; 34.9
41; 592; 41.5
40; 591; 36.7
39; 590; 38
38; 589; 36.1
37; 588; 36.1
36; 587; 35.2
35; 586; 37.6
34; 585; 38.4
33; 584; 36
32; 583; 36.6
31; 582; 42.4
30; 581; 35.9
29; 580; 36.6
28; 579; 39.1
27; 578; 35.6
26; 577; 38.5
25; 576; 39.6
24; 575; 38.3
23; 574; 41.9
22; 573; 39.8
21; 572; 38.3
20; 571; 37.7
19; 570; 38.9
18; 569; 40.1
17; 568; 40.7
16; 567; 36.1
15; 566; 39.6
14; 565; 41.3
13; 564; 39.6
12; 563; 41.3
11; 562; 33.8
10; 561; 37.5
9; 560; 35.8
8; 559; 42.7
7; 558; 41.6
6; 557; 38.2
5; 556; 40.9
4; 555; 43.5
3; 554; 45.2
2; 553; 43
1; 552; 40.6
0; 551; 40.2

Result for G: 61.0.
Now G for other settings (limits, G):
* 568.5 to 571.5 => 38.9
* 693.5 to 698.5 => 60.3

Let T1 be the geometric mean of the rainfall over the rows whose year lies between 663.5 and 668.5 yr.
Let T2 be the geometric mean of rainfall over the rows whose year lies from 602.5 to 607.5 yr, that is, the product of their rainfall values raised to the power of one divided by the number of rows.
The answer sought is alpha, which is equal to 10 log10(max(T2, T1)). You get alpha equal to 18.1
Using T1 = 65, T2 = 47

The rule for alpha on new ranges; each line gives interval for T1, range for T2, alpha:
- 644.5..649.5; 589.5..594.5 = 17.8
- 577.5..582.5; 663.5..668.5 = 18.1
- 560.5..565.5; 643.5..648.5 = 17.9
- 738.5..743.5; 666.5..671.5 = 18.2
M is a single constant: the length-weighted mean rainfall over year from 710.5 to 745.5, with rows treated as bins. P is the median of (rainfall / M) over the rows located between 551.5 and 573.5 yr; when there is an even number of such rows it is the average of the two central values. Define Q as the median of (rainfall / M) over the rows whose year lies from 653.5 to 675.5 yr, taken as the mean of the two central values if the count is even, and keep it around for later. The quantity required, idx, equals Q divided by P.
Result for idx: 1.6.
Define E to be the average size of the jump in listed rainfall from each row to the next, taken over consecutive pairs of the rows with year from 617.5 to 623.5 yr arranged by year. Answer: 2.3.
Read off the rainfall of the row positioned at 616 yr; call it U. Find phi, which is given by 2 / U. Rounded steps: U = 50.3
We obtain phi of 0.040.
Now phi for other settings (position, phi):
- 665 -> 0.033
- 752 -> 0.031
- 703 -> 0.034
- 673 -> 0.031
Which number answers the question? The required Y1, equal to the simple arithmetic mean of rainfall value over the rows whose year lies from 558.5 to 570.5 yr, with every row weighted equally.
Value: 39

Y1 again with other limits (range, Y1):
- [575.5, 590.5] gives 37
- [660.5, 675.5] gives 65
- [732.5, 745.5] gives 66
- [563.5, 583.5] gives 39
